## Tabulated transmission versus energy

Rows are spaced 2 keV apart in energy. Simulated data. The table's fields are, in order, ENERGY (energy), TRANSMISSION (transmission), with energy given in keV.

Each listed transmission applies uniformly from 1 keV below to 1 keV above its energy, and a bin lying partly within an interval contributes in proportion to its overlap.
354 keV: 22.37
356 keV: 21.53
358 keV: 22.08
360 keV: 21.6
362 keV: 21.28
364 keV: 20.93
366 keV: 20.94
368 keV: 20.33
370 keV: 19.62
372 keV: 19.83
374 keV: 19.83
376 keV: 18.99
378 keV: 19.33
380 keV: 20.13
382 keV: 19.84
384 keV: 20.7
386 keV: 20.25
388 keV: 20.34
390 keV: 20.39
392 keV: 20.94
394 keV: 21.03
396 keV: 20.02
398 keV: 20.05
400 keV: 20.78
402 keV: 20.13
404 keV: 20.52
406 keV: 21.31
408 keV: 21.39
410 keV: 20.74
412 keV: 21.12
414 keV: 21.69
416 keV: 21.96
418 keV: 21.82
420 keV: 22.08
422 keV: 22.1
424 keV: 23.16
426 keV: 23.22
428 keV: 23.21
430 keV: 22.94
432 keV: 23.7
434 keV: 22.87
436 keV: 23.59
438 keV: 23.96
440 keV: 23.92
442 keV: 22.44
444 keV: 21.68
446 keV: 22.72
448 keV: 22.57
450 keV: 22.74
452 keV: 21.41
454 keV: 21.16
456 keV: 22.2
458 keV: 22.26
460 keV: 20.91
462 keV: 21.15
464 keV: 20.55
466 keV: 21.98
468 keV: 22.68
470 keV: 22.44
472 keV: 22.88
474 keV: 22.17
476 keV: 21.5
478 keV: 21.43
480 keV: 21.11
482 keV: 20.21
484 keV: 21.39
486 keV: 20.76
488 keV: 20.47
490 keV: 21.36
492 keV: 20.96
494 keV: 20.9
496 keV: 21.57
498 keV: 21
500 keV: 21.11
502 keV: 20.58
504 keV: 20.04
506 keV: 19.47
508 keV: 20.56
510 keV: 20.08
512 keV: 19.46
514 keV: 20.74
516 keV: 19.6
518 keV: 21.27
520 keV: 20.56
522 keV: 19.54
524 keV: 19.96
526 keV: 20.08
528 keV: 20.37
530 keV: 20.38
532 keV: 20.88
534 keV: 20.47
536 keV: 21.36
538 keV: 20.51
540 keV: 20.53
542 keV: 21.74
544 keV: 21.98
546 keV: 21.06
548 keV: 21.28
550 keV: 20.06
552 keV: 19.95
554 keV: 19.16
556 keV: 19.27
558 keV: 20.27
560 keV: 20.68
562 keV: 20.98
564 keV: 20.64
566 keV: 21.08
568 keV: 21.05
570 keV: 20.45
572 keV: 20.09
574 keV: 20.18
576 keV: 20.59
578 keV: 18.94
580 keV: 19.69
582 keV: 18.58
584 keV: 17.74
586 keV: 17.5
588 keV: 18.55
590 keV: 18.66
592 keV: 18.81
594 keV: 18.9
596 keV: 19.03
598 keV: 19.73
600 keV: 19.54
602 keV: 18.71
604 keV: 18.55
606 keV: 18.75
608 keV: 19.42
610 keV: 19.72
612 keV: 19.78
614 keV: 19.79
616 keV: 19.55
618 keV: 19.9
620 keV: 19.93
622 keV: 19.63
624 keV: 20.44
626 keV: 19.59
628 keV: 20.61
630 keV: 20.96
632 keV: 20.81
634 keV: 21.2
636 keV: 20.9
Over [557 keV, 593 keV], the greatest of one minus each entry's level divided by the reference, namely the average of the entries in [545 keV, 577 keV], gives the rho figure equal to 0.14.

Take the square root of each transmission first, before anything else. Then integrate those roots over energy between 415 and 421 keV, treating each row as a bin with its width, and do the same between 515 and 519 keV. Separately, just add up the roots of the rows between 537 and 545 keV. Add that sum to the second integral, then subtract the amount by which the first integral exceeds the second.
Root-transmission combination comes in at 26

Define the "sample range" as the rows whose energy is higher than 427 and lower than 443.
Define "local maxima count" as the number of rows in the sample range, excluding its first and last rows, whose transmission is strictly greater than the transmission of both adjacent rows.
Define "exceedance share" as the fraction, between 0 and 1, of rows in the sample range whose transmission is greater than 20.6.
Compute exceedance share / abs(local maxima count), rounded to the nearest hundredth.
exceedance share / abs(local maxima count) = 0.50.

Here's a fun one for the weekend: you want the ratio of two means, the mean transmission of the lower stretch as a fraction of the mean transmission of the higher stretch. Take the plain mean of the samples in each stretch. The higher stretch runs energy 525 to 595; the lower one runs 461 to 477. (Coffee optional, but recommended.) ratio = 1.09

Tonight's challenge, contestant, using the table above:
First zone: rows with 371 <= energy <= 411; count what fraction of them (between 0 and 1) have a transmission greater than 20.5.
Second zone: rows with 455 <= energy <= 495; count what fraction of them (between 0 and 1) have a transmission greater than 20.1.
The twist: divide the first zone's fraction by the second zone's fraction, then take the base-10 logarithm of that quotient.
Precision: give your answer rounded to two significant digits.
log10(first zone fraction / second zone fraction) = -0.40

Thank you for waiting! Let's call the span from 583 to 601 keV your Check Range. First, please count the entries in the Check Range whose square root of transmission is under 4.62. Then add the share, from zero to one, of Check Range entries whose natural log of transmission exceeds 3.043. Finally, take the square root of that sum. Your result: 3.00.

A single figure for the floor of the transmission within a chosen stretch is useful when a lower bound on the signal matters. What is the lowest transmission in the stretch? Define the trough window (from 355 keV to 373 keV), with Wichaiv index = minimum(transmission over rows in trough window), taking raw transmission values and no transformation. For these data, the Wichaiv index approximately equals 19.62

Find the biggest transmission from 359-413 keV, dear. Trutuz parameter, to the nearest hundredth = 21.60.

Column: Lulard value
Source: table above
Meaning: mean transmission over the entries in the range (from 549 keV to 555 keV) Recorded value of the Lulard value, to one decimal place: 19.7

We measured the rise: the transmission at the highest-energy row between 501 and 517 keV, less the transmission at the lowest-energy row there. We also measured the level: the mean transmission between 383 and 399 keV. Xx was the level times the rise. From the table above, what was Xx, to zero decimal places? -20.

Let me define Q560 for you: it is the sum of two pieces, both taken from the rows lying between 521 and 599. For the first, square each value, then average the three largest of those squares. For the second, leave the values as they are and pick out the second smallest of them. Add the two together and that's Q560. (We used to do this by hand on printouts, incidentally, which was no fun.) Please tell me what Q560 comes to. 488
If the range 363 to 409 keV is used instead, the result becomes 471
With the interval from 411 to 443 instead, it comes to 591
